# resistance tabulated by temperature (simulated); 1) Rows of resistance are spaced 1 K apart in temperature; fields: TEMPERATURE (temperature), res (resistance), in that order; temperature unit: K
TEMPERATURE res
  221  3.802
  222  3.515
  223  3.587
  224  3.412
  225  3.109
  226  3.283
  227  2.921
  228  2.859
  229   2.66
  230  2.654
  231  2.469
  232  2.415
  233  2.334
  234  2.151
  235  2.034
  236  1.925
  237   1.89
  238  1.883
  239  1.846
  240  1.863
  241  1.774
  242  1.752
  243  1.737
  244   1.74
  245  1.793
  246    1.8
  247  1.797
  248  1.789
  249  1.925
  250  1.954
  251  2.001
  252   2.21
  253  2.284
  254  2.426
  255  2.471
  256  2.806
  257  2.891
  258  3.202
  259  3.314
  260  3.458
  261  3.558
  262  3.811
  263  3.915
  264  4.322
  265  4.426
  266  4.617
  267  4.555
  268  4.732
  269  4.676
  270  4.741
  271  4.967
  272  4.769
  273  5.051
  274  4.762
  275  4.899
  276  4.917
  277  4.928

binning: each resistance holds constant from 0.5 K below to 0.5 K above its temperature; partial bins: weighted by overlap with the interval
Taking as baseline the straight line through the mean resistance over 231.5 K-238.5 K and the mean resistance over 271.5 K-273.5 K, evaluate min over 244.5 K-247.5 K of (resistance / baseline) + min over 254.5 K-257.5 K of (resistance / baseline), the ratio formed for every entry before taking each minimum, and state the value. 1.3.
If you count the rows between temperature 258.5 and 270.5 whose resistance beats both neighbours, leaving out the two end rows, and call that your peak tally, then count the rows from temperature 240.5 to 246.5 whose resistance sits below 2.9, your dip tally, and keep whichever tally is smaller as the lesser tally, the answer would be 2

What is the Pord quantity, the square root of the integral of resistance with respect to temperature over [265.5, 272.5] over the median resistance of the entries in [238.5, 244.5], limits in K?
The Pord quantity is 4.33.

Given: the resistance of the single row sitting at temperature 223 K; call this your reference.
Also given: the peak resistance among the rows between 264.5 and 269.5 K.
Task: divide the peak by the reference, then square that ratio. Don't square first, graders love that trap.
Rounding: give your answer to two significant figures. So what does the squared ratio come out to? 1.7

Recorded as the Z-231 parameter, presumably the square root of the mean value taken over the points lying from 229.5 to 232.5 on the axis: 1.6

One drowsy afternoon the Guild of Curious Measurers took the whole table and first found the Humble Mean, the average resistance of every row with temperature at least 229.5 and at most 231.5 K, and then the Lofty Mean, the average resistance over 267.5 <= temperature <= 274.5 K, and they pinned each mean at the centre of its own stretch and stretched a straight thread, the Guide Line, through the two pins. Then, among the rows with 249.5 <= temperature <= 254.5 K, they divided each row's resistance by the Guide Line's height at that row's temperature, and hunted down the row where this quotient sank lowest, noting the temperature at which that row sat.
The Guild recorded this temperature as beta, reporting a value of 250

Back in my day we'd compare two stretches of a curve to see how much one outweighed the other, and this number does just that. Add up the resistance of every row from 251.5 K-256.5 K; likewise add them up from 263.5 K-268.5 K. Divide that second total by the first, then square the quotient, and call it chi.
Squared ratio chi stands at 3.4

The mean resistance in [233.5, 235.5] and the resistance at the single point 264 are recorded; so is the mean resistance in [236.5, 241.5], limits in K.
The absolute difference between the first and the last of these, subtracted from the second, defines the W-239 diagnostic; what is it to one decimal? 4.1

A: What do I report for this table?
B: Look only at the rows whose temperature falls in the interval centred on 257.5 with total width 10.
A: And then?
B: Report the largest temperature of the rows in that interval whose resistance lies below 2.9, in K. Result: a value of 257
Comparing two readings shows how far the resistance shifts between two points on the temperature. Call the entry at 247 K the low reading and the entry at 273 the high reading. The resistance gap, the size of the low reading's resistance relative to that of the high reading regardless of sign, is 3.3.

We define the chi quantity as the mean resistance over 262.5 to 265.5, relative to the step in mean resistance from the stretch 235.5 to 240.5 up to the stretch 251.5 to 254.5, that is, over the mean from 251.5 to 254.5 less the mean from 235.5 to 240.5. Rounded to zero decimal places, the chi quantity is 10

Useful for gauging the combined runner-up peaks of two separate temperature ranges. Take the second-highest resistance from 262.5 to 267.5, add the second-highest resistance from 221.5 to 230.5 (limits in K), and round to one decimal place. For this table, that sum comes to 8.1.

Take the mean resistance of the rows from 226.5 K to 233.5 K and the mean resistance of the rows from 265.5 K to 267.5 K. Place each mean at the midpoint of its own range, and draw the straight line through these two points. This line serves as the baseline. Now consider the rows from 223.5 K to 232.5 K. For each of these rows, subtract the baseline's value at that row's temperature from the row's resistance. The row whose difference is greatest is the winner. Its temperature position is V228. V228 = 224 K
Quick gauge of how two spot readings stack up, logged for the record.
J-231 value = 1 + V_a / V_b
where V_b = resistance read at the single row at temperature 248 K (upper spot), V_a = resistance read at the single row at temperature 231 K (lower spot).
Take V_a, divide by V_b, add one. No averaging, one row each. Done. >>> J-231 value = 2.4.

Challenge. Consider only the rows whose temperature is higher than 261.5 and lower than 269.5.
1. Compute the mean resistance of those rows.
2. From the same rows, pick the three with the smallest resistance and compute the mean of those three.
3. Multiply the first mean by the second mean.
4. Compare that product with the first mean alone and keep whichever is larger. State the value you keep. 18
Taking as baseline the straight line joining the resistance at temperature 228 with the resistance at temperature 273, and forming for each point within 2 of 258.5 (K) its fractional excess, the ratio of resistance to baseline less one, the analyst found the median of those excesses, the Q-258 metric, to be -0.3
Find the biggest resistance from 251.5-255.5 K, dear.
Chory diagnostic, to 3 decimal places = 2.471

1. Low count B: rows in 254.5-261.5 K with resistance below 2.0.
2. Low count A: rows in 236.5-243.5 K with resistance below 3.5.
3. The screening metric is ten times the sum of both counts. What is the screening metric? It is 70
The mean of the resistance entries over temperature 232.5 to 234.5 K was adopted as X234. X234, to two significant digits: 2.2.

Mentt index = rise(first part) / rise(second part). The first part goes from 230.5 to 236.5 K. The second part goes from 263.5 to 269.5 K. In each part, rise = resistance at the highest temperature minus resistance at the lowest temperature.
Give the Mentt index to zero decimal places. -2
